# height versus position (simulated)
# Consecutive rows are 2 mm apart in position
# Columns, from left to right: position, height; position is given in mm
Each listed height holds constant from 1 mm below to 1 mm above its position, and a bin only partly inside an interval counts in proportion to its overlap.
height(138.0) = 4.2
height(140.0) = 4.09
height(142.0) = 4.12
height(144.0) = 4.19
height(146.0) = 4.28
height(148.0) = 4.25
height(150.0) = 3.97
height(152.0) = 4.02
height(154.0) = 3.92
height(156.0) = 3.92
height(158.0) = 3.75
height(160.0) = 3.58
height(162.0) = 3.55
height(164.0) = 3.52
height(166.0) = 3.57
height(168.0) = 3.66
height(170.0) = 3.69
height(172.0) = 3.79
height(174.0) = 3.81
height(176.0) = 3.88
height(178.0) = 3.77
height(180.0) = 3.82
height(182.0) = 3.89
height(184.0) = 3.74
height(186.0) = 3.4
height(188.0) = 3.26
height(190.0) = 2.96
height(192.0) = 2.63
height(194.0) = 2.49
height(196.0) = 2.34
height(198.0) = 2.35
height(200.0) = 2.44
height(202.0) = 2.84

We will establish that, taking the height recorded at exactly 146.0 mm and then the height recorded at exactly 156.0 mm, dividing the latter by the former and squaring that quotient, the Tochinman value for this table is 0.8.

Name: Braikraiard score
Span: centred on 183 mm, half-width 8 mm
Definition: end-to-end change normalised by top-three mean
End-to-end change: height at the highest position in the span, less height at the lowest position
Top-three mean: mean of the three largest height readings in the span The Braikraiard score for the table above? -0.24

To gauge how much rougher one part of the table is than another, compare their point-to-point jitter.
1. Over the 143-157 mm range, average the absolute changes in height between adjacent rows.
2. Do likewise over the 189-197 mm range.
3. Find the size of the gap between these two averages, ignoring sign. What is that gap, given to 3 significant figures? 0.115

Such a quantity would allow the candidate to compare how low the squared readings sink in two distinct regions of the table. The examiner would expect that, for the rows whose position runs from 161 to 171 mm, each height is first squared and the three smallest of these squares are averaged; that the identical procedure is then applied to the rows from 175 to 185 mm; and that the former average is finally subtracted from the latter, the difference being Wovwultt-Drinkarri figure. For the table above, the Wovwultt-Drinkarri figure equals 2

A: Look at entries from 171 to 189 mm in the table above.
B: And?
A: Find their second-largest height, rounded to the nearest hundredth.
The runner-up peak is 3.88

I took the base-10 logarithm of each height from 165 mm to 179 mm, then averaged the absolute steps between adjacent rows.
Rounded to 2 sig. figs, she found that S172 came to 0.0081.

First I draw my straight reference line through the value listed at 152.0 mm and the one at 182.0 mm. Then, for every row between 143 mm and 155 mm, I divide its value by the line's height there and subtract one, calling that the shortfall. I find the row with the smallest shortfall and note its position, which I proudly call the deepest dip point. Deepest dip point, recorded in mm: 154.0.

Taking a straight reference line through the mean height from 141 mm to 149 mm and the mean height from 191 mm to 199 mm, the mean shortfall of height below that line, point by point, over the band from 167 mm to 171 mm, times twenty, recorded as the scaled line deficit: -6.2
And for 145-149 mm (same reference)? -2.5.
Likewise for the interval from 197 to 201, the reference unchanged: -1.7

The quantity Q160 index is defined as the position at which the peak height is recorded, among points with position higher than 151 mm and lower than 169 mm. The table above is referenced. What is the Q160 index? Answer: 152.0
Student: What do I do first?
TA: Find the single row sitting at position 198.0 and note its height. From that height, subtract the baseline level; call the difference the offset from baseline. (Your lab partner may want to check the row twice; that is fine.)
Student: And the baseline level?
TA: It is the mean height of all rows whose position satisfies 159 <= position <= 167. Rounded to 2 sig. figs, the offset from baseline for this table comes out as -1.2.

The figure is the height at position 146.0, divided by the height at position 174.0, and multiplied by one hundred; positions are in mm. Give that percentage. 112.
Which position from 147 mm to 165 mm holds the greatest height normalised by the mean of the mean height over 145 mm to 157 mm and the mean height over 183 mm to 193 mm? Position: 148.0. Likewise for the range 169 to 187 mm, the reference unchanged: 182.0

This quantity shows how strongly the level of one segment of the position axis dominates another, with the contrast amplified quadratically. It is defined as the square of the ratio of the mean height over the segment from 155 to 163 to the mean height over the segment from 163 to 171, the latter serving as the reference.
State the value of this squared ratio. 1.05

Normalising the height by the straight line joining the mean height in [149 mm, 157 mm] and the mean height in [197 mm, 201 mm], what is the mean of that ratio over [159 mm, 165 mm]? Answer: 0.97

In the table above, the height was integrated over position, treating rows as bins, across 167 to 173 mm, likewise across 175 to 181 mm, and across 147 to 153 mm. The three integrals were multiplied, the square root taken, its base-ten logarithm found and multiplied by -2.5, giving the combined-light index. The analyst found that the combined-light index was -5.12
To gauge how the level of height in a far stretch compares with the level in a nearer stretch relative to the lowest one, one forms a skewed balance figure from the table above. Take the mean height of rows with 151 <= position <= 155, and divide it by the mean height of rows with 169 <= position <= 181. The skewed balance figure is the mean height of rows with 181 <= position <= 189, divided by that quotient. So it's 3.4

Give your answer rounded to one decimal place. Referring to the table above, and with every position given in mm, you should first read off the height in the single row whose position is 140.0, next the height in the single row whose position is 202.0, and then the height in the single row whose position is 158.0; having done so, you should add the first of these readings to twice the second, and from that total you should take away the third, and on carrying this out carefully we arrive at 6.0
